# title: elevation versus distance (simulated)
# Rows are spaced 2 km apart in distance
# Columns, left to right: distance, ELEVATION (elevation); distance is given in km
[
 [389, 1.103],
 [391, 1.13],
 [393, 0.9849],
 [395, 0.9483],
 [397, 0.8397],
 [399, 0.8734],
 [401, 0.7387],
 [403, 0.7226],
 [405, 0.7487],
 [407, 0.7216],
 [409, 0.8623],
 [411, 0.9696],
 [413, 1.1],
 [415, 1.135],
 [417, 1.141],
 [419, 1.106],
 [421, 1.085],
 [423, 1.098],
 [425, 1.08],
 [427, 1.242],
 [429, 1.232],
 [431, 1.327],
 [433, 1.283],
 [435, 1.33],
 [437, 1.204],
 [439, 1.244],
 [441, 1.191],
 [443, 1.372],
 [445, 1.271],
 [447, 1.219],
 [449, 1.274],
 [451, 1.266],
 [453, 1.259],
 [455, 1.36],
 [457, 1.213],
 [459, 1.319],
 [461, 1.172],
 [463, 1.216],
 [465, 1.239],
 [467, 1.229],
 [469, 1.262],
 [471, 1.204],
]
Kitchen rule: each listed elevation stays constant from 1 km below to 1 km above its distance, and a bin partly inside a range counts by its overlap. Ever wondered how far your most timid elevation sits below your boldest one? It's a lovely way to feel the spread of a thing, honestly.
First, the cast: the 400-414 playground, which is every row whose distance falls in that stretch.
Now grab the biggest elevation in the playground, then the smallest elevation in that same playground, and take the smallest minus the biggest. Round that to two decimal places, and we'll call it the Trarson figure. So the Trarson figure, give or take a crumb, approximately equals -0.38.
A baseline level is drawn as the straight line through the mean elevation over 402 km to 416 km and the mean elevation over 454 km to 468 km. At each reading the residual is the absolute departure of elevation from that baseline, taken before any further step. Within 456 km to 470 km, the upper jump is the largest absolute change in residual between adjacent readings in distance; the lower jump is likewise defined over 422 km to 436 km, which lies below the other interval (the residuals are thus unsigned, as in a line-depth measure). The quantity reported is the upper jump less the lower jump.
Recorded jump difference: -0.075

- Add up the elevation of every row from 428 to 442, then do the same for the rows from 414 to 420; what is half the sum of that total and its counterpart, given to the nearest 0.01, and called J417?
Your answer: 6.10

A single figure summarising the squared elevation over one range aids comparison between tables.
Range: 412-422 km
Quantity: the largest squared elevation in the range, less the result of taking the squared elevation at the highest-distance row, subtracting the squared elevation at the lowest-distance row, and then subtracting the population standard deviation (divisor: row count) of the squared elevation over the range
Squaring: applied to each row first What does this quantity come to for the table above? 1.38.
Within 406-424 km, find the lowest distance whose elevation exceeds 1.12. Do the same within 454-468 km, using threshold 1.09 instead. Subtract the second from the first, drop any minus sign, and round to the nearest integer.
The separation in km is 40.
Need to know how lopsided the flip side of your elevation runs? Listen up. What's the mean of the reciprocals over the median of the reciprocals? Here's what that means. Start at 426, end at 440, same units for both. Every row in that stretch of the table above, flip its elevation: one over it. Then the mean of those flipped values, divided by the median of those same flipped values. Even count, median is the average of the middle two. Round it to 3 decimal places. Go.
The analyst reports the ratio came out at 0.984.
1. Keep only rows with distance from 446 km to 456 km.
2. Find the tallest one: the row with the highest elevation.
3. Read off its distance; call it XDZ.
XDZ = 455 km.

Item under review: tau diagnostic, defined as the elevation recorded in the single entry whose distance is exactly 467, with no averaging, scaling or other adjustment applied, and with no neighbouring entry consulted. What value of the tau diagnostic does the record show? 1.229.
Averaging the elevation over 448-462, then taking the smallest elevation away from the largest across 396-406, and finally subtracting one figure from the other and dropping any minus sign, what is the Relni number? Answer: 1.12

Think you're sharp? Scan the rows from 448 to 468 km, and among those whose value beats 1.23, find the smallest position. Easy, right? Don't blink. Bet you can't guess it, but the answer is 449 km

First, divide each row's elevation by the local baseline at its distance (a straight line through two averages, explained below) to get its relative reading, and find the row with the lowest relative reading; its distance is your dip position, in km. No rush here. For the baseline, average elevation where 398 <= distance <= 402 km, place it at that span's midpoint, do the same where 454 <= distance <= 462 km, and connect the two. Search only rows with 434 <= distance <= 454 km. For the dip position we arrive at 453 km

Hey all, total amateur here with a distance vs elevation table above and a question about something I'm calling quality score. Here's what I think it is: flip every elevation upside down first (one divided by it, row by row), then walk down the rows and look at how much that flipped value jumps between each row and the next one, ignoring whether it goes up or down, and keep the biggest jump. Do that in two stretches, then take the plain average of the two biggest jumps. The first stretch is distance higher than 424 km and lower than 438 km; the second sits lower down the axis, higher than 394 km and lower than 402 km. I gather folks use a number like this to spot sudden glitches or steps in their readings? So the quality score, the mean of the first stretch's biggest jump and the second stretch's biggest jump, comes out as 0.165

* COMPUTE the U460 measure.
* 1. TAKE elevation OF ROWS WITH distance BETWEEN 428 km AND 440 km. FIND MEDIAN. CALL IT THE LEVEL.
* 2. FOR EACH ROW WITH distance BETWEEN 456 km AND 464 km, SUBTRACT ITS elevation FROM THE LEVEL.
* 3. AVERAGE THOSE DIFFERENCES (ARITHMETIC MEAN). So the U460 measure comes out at 0.03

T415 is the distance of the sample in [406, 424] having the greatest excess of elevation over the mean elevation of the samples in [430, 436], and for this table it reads 417 km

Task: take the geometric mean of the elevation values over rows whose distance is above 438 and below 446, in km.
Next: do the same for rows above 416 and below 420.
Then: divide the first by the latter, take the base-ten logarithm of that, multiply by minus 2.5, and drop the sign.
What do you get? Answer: 0.13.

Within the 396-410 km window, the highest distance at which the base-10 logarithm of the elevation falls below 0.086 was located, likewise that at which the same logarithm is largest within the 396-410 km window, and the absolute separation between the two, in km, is 10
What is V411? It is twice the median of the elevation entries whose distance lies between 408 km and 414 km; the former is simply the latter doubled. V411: 1.9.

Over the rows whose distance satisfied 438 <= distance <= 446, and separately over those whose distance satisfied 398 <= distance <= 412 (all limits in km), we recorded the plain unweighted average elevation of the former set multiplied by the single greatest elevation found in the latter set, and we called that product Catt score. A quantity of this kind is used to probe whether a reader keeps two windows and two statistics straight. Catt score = 1.23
